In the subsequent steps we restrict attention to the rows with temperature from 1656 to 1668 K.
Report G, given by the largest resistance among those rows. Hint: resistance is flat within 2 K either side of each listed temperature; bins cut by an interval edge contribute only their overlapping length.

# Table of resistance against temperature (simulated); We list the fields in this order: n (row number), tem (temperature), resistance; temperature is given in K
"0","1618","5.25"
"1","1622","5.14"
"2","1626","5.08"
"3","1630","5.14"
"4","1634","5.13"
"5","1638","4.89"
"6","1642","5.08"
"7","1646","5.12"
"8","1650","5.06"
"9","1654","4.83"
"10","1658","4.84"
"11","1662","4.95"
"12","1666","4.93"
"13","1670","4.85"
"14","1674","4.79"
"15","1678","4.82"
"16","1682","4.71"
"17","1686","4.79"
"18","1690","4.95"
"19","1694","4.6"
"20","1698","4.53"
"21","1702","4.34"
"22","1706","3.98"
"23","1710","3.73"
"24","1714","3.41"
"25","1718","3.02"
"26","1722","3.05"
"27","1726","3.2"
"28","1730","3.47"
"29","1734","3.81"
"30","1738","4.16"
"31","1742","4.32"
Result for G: 4.95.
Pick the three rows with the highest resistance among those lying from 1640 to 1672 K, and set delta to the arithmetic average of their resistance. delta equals 5.1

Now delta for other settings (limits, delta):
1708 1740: 3.9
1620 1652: 5.1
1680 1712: 4.8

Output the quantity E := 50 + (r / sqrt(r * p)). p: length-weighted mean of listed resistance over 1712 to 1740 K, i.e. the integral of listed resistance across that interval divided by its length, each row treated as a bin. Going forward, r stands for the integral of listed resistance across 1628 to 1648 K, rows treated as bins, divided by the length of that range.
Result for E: 51.2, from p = 3.45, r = 5.1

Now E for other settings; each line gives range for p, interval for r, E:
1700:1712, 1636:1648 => 51.1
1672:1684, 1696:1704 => 51.0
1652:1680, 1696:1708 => 50.9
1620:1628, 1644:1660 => 51.0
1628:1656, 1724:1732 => 50.8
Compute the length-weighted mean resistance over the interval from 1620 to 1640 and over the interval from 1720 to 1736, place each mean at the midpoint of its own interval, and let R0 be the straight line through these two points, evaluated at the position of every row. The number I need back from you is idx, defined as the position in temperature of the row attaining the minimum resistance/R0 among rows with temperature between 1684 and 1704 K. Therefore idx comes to 1702 K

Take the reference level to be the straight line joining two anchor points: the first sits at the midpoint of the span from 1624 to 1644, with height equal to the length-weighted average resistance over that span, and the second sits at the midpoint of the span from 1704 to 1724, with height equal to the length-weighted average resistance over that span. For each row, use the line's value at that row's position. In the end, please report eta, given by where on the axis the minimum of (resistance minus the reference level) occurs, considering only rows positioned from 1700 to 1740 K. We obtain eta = 1718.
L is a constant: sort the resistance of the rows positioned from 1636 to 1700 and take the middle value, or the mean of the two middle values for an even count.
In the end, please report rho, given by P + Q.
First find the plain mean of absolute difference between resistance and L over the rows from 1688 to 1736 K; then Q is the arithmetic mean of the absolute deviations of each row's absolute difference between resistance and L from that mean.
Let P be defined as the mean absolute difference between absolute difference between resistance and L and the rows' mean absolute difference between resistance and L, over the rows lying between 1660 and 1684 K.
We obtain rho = 0.55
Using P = 0.04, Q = 0.51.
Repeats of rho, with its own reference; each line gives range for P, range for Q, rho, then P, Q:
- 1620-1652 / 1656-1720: 0.50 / 0.05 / 0.45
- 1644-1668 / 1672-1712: 0.38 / 0.09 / 0.29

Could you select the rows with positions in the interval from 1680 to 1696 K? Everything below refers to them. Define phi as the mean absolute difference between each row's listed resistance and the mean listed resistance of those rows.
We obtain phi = 0.11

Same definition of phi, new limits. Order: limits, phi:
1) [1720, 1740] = 0.36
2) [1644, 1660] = 0.13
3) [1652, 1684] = 0.05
